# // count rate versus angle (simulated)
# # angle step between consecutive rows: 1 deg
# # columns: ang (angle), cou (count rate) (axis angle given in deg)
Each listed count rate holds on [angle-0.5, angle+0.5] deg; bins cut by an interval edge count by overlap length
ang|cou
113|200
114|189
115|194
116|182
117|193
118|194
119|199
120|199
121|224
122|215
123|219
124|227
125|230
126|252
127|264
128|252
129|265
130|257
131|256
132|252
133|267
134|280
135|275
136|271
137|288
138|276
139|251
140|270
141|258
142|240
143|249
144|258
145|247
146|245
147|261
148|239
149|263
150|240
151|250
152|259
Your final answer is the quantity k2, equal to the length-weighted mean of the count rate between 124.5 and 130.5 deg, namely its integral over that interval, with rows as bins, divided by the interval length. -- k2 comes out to 253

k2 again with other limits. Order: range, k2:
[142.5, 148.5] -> 250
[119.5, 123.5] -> 214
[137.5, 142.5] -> 259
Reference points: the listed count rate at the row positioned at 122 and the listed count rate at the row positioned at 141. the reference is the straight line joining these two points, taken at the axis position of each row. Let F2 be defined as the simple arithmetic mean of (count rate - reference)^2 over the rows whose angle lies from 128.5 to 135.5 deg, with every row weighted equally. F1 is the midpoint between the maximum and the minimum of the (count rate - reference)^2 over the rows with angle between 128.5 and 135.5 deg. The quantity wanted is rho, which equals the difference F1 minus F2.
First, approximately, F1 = 819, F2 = 782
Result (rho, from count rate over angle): 38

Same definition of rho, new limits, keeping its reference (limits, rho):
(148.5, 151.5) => -39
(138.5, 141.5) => 32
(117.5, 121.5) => -8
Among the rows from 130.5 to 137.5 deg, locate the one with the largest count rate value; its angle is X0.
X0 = 137 deg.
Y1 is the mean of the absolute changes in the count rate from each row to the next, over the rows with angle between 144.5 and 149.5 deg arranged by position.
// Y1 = 16.0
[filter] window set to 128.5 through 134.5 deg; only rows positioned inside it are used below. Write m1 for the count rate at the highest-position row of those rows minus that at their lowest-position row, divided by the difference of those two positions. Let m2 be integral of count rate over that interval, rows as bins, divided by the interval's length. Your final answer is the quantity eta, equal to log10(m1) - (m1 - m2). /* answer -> 260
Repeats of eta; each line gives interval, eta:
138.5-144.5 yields 253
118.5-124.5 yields 209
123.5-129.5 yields 242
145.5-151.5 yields 249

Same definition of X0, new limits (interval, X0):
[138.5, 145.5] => 140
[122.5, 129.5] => 129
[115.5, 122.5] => 121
